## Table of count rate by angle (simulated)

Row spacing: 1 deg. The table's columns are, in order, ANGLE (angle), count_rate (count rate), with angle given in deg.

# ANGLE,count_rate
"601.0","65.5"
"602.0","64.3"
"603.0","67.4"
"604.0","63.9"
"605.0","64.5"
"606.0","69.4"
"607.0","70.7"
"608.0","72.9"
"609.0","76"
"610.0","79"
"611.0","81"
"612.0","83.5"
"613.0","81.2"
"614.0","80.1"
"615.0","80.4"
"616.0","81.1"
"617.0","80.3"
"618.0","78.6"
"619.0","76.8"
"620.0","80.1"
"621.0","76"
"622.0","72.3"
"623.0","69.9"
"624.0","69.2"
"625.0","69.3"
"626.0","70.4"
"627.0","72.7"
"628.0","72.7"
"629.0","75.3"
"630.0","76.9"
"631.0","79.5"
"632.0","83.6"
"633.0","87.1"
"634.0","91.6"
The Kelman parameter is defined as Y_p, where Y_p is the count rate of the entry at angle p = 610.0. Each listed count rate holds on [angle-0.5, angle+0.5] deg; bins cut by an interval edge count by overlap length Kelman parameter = 79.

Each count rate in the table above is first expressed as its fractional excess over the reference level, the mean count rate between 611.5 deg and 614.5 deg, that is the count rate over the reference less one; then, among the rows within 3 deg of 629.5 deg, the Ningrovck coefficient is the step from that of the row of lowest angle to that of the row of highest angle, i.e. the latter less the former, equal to 0.13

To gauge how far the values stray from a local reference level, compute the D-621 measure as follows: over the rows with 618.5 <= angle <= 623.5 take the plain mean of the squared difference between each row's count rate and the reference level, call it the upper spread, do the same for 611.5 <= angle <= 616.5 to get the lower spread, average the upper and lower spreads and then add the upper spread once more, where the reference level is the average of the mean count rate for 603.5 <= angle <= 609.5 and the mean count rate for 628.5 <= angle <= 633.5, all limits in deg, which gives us 39.2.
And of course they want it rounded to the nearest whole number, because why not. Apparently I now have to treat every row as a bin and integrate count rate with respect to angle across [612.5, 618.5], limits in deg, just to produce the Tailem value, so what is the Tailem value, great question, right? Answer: 482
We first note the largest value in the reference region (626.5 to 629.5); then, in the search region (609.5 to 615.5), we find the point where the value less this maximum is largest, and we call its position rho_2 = 612.0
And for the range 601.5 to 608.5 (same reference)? 608.0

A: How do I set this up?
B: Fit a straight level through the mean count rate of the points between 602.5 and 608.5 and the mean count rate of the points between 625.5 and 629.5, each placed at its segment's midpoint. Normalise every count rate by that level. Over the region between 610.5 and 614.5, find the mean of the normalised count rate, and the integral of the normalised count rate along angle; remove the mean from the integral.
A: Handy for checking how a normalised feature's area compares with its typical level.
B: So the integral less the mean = 3.51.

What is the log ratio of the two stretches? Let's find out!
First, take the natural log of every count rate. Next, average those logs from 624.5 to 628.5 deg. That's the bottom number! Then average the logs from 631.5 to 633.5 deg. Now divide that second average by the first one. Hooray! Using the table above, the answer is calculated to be 1.04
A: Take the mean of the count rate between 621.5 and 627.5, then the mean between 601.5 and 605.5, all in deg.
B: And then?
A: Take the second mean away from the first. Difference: 6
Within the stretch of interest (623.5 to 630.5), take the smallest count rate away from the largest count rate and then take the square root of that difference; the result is 2.77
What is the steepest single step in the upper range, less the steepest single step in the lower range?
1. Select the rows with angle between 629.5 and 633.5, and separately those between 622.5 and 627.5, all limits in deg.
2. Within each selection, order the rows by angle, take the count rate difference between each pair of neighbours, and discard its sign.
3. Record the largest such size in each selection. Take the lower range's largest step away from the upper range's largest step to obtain 1.8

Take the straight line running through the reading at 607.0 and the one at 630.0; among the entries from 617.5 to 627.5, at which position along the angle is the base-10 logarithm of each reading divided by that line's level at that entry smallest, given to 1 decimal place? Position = 625.0 deg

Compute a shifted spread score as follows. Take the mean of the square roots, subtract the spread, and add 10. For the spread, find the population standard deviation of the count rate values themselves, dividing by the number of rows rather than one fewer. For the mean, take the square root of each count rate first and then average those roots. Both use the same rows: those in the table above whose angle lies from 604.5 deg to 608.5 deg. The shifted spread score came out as 15.2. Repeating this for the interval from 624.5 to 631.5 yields 15.2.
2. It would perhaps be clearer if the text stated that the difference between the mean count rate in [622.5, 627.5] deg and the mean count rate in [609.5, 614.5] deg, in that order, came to -11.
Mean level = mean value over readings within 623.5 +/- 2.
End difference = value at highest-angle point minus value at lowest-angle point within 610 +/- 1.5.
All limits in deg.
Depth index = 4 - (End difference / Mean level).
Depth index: 3.93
